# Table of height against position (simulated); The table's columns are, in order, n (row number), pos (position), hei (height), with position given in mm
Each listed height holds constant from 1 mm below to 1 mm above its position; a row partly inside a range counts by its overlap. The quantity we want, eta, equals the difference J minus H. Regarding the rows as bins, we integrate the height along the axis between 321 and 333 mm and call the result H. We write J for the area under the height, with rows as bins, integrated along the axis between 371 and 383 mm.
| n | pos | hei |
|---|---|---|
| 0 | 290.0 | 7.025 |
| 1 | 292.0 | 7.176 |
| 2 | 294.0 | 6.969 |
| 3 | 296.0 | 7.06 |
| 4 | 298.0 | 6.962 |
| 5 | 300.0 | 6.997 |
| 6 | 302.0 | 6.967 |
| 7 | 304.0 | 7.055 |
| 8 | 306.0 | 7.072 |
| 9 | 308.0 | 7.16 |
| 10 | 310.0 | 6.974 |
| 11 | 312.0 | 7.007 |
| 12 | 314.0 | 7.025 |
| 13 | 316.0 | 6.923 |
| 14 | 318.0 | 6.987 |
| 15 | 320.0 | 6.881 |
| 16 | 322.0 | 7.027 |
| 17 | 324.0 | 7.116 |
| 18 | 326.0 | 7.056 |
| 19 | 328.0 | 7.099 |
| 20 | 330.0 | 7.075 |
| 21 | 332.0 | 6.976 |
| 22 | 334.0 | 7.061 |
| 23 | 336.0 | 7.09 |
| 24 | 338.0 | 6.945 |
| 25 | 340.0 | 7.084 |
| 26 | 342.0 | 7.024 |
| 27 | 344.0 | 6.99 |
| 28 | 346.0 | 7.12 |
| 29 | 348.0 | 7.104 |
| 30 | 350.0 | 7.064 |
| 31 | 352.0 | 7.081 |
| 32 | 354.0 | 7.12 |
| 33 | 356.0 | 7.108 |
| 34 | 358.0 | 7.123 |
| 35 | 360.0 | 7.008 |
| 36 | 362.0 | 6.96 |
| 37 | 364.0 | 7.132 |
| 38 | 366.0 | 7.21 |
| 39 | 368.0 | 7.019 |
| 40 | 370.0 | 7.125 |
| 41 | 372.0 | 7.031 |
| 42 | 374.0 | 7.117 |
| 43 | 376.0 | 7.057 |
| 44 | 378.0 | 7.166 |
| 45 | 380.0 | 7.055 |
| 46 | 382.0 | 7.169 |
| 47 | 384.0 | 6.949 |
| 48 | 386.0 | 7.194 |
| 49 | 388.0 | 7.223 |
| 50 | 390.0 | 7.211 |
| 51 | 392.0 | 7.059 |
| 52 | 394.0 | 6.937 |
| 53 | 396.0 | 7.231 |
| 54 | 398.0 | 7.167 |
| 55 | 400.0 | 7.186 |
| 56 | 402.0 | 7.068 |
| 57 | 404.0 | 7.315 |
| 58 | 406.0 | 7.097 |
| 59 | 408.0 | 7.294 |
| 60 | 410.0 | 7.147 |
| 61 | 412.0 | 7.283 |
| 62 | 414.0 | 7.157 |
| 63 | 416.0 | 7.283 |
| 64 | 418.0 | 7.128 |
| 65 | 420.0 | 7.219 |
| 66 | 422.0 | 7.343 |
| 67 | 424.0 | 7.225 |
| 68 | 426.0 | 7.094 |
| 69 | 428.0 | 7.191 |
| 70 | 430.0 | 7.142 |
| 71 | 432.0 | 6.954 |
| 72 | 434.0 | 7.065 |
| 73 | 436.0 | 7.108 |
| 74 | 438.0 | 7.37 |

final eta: 0.5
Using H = 84.7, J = 85.2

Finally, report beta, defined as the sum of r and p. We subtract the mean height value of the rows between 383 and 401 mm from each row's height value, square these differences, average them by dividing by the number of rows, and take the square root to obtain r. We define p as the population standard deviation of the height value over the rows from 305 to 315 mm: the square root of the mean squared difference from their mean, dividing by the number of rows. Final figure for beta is 0.175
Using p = 0.065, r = 0.11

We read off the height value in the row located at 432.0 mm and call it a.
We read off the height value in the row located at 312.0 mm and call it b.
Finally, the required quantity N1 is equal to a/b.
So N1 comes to 0.992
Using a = 6.954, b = 7.007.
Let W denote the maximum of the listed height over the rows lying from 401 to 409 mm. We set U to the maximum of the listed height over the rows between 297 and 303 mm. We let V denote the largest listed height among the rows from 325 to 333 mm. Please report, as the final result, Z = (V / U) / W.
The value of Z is 0.139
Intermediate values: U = 6.997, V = 7.099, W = 7.315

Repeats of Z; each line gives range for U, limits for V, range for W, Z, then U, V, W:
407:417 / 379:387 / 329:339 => 0.139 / 7.294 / 7.194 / 7.09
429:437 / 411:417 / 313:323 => 0.145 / 7.142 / 7.283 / 7.027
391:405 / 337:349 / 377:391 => 0.135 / 7.315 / 7.12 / 7.223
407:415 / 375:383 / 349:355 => 0.138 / 7.294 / 7.169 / 7.12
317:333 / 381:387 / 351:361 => 0.142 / 7.116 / 7.194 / 7.123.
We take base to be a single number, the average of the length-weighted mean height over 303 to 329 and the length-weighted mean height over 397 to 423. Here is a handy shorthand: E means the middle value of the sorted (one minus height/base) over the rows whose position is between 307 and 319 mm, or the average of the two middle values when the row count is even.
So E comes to 0.017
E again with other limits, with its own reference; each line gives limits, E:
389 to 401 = -0.008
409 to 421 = -0.010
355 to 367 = 0.000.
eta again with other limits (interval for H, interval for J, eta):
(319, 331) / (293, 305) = -0.5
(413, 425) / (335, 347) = -2.2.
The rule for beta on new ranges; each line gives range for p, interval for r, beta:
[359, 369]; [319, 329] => 0.175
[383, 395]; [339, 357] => 0.163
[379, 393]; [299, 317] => 0.161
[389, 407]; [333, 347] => 0.163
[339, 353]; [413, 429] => 0.118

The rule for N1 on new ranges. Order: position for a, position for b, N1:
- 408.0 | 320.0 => 1.060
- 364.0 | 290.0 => 1.015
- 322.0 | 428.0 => 0.977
